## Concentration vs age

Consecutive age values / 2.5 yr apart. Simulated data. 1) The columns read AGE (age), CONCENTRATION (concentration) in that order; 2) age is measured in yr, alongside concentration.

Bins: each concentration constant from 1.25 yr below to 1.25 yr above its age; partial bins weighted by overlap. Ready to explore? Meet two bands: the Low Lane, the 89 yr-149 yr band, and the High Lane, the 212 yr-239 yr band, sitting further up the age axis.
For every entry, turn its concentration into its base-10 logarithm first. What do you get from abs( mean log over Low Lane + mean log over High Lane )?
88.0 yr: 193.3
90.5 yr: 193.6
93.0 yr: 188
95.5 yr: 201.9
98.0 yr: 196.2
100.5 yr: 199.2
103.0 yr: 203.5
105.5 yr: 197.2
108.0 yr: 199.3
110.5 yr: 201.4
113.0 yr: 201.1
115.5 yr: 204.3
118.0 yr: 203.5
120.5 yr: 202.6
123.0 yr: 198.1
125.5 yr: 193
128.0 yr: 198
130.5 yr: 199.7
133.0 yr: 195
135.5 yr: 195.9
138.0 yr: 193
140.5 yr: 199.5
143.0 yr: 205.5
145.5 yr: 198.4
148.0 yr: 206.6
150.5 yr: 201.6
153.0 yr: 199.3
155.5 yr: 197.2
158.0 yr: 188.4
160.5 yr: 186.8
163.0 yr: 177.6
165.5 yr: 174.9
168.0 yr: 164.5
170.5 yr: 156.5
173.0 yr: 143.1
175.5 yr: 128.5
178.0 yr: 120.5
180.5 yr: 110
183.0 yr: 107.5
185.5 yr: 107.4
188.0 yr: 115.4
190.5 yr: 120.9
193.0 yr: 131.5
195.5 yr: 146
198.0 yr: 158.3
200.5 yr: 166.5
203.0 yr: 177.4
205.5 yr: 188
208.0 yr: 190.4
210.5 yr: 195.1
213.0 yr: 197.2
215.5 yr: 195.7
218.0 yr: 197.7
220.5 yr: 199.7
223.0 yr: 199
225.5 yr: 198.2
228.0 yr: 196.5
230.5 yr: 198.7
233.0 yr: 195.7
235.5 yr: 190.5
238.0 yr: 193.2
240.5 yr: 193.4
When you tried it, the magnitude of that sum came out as 4.59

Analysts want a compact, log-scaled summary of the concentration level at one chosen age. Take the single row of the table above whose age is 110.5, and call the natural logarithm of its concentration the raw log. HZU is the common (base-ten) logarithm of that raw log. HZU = 0.725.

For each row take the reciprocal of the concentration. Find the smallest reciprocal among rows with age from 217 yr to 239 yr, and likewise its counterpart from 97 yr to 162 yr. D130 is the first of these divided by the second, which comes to 1.03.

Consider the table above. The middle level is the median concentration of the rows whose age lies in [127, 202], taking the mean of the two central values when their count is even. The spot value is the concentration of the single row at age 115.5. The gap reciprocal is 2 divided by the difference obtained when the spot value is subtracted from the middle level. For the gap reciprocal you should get -0.07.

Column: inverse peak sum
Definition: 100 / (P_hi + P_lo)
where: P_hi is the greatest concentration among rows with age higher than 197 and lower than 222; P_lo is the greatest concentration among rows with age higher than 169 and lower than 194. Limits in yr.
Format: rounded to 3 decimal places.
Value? 0.281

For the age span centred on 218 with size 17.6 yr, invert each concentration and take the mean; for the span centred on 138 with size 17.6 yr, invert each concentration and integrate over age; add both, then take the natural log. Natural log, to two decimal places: -2.37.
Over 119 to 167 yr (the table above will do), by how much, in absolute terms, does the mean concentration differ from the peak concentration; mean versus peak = 11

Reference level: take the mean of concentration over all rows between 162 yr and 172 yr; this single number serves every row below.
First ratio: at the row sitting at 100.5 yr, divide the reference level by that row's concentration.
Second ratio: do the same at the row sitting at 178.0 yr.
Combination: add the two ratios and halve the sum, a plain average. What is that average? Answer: 1.12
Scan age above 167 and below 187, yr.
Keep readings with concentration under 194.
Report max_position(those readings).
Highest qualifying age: 185.5 yr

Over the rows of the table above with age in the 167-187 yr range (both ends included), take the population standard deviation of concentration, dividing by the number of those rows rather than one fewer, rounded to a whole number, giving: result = 21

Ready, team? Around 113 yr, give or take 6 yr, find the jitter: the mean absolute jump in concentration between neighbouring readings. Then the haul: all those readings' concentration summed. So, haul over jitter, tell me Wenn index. 631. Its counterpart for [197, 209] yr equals 110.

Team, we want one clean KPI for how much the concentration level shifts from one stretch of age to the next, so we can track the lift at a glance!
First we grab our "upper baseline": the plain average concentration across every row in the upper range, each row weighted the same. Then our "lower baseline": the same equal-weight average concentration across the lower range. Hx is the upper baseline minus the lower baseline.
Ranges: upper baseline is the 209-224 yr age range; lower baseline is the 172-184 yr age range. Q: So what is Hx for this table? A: 75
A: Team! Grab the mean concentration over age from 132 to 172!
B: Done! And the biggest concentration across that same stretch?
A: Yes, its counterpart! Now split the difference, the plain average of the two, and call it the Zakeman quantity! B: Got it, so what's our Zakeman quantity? 198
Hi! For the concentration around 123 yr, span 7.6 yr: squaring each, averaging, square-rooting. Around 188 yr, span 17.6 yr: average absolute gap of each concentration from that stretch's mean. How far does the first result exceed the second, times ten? 1868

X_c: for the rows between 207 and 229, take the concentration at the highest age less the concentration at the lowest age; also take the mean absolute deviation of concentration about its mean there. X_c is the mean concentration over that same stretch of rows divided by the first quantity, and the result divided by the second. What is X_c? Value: 17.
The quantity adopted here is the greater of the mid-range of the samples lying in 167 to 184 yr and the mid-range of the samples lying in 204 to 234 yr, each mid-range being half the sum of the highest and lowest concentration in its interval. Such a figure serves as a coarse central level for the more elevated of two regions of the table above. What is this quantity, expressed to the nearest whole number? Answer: 194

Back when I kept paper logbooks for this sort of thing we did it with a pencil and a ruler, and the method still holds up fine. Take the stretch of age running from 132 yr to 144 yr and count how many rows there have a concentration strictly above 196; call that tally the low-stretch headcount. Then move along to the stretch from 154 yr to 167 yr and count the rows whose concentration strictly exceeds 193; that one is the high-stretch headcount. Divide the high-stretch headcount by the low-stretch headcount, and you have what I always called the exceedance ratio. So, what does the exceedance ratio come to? 0.50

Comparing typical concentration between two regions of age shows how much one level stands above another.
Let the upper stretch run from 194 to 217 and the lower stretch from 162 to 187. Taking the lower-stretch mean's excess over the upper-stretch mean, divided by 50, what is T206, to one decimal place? -0.8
